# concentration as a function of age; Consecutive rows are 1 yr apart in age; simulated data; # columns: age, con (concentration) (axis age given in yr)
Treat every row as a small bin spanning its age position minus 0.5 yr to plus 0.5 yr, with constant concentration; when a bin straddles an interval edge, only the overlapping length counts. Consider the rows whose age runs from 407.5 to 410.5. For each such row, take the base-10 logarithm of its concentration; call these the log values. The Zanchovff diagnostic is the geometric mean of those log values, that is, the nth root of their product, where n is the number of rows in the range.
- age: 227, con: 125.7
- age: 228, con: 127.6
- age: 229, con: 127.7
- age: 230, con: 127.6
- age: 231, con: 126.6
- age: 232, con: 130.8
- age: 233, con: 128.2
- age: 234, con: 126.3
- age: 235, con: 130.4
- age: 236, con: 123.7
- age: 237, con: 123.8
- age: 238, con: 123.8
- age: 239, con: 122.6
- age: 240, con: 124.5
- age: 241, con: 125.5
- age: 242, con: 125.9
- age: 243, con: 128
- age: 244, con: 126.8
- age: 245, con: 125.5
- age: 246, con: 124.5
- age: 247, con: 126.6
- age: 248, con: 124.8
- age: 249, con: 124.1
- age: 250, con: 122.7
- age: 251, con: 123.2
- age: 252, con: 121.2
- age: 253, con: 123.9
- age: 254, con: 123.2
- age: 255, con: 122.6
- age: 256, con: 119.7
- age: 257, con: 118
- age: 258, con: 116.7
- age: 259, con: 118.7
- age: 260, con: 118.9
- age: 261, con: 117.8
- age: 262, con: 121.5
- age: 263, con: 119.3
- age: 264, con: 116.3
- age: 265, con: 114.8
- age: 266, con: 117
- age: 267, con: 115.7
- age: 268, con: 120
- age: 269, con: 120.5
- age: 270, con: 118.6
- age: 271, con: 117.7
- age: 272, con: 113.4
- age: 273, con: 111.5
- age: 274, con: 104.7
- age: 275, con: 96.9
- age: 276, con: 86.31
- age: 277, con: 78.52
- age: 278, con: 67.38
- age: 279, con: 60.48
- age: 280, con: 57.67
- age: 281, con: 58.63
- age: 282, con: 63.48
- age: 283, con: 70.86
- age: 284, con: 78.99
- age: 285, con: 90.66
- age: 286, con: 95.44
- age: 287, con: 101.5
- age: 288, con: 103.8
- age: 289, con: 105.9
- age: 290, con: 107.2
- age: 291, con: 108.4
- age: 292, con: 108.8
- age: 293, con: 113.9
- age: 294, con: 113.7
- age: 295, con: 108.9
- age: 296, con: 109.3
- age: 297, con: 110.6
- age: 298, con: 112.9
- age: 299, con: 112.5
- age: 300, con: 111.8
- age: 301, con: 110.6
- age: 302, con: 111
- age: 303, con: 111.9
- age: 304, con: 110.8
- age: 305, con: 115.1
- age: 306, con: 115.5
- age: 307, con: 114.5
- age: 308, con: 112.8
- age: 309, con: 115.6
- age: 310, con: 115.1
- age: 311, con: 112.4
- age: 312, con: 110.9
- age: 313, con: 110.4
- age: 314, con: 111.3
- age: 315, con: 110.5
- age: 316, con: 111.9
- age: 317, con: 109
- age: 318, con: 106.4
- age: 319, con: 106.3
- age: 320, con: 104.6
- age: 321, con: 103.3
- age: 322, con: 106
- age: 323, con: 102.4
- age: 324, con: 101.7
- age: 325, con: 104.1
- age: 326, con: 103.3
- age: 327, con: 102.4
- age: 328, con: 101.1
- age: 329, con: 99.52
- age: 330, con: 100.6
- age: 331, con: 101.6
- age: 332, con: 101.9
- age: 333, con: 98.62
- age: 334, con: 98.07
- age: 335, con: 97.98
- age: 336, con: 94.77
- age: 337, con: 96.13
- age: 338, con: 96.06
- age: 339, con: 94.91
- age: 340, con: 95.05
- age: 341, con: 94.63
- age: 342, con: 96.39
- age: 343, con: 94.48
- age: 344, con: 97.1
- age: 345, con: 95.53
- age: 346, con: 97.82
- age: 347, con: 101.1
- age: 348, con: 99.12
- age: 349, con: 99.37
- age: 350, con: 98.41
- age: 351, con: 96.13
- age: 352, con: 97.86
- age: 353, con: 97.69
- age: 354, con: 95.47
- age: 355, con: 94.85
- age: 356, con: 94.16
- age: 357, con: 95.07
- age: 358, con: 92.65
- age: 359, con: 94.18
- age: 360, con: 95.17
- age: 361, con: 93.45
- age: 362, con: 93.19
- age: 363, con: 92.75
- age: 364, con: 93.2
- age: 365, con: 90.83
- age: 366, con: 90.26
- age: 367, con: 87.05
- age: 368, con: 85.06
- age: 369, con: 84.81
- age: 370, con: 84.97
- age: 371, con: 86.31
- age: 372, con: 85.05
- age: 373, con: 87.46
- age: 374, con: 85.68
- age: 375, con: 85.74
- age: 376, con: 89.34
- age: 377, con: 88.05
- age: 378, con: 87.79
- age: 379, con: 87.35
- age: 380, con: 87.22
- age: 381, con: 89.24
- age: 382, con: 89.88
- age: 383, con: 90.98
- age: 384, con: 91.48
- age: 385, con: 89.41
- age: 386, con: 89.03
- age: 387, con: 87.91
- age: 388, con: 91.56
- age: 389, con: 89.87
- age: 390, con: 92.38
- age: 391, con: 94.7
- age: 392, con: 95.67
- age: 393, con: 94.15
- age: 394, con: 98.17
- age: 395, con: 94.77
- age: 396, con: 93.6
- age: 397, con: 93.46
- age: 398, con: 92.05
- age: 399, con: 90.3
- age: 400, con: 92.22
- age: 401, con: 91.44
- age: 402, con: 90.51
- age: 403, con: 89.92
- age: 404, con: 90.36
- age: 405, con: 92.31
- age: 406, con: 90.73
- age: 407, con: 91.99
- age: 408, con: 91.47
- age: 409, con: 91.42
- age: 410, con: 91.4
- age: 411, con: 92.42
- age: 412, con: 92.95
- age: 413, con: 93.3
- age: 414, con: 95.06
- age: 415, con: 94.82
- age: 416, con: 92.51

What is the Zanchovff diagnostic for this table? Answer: 1.96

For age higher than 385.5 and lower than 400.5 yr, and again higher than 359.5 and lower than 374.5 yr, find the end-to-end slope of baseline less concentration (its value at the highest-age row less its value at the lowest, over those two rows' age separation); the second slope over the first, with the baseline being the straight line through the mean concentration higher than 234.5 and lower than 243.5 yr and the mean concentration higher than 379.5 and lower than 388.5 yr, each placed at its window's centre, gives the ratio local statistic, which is -0.9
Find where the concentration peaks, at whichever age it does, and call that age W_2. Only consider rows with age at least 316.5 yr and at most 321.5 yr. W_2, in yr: 317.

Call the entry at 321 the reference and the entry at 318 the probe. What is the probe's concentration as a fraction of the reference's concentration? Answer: 1.03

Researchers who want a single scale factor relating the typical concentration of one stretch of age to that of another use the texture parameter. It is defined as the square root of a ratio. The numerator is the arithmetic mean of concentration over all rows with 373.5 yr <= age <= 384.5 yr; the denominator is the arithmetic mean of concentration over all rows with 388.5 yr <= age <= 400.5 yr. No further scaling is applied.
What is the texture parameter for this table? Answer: 0.97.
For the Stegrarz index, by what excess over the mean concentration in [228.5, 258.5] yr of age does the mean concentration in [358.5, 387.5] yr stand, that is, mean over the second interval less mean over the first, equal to -36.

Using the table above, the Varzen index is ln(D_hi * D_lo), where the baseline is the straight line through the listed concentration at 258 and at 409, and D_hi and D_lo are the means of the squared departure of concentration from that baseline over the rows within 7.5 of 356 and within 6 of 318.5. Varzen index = 5.4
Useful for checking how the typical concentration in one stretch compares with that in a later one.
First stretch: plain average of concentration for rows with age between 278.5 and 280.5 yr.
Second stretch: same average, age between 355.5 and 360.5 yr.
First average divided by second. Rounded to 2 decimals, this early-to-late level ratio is 0.63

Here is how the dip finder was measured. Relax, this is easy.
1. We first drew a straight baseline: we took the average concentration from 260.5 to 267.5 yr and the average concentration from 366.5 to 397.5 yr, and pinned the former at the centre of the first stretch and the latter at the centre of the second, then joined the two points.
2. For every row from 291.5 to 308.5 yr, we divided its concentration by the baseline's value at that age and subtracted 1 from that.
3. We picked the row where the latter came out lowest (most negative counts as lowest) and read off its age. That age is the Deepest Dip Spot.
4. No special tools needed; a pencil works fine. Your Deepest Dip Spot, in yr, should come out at 292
